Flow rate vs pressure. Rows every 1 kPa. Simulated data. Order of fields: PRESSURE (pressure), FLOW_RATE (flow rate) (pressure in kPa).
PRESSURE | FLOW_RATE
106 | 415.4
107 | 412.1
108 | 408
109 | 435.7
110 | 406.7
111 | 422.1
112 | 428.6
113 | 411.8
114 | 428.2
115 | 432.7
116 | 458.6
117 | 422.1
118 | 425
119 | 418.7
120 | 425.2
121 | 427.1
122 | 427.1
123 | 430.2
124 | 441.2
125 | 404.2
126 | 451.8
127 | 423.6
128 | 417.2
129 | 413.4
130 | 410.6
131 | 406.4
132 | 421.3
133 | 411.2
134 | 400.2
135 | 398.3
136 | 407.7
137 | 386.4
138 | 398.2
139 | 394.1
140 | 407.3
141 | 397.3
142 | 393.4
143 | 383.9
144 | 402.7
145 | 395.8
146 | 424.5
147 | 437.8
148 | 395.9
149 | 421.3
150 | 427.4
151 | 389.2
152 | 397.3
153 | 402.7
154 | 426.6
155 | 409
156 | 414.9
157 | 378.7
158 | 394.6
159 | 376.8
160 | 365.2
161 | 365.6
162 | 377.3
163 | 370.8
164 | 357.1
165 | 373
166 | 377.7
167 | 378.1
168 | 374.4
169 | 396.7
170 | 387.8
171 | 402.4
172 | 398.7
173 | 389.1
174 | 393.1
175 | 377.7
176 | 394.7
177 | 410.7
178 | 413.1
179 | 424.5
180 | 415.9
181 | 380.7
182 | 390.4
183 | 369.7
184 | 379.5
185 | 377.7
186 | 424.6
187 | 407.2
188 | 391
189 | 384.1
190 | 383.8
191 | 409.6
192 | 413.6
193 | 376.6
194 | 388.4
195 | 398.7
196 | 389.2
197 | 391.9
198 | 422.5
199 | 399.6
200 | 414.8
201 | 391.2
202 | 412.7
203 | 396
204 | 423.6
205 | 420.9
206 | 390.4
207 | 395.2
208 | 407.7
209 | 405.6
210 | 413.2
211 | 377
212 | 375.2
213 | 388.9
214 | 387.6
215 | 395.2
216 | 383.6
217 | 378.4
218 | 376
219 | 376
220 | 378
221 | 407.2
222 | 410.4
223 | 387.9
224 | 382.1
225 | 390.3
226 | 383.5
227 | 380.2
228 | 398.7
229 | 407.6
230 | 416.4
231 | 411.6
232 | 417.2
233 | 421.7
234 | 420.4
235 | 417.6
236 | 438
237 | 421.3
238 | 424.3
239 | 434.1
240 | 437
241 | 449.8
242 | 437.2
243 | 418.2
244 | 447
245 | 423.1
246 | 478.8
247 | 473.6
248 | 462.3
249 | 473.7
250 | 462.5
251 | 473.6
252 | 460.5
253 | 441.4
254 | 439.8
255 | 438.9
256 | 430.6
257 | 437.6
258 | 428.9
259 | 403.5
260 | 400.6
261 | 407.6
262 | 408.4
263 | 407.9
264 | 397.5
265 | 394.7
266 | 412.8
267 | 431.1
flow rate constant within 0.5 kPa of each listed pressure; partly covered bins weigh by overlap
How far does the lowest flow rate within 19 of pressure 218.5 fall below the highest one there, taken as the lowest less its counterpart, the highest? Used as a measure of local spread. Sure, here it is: -63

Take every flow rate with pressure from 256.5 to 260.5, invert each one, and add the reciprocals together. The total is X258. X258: 0.0096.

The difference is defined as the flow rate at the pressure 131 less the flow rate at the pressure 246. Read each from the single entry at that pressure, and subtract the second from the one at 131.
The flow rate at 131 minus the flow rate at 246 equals -72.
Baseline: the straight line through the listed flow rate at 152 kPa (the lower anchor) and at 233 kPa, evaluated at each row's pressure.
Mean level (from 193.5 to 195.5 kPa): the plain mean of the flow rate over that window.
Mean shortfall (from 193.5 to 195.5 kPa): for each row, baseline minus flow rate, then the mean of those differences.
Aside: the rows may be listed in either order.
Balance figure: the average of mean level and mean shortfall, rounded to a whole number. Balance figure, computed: 205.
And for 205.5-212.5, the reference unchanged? 207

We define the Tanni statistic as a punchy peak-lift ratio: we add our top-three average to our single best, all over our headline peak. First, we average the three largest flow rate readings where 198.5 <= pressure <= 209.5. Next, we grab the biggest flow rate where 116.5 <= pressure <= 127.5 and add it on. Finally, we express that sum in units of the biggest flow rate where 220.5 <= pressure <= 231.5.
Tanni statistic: 2.09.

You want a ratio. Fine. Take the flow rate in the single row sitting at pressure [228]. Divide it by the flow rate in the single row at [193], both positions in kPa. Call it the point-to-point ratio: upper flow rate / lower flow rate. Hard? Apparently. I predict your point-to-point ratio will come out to 1.06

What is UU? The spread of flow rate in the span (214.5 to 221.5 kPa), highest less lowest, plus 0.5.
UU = 32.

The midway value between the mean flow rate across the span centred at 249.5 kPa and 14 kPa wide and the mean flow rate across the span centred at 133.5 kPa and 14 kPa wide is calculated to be 429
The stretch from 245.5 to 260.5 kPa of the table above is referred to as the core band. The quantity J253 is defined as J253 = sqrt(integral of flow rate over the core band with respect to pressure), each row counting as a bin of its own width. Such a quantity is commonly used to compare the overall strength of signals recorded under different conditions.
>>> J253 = 82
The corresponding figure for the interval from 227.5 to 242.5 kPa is 80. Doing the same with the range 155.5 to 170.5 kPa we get 75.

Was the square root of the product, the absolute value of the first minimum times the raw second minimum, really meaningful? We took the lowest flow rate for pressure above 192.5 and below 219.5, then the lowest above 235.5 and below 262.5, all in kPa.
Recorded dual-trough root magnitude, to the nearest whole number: 388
